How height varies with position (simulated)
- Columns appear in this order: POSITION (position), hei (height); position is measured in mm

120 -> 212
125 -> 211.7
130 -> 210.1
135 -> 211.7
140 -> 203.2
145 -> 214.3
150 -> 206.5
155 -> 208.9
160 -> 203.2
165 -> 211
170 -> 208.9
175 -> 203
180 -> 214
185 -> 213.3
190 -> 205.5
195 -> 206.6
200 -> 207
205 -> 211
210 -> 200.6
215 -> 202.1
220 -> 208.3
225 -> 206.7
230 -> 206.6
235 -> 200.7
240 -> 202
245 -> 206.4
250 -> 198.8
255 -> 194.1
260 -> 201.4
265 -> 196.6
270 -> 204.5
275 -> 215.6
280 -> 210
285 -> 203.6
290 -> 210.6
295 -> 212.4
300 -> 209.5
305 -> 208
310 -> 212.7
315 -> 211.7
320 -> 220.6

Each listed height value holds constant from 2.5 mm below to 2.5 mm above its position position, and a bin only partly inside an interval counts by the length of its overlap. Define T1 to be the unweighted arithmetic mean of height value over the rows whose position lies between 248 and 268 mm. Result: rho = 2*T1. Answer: 395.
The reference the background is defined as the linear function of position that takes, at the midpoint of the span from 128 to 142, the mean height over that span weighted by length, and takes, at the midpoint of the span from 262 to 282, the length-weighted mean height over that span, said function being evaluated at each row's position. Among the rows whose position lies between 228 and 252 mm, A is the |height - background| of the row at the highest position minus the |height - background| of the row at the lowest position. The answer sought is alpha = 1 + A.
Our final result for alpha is 9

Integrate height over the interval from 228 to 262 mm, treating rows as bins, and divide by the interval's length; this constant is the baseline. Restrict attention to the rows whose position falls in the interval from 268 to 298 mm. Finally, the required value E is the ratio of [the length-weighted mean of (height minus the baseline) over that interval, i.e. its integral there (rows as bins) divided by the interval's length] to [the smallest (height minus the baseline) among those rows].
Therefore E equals 3.6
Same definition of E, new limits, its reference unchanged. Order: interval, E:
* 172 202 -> 4.2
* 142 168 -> 4.0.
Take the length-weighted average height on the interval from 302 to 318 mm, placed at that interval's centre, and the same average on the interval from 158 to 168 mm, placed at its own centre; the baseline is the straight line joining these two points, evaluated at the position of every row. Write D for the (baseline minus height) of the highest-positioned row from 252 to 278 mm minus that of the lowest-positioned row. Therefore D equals -21.0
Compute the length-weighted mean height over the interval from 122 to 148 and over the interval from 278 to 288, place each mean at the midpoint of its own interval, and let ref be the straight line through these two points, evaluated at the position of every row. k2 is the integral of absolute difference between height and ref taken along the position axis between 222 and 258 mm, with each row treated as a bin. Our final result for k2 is 199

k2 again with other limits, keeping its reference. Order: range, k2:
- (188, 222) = 118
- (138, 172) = 115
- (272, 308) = 151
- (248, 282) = 259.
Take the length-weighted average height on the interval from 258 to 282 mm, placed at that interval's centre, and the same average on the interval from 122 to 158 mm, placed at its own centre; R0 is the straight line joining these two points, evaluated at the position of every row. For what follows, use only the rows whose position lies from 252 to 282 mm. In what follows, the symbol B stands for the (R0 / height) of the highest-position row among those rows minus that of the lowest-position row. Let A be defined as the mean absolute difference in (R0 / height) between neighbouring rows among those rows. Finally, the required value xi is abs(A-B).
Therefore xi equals 0.120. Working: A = 0.036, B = -0.084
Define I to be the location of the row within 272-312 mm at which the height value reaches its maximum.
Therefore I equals 275 mm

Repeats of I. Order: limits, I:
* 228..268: 230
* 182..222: 185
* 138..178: 145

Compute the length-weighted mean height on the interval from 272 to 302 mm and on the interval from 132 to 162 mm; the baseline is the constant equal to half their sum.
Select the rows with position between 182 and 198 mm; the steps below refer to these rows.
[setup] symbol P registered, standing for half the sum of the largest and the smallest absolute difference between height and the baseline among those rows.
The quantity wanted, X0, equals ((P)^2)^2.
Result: 126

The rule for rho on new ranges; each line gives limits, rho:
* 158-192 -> 417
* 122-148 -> 420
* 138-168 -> 416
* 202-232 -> 412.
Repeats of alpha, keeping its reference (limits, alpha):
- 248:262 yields -2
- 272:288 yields -6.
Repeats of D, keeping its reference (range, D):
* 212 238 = 1.9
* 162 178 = 8.3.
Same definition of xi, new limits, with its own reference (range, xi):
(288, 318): 0.019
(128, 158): 0.028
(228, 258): 0.037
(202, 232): 0.002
